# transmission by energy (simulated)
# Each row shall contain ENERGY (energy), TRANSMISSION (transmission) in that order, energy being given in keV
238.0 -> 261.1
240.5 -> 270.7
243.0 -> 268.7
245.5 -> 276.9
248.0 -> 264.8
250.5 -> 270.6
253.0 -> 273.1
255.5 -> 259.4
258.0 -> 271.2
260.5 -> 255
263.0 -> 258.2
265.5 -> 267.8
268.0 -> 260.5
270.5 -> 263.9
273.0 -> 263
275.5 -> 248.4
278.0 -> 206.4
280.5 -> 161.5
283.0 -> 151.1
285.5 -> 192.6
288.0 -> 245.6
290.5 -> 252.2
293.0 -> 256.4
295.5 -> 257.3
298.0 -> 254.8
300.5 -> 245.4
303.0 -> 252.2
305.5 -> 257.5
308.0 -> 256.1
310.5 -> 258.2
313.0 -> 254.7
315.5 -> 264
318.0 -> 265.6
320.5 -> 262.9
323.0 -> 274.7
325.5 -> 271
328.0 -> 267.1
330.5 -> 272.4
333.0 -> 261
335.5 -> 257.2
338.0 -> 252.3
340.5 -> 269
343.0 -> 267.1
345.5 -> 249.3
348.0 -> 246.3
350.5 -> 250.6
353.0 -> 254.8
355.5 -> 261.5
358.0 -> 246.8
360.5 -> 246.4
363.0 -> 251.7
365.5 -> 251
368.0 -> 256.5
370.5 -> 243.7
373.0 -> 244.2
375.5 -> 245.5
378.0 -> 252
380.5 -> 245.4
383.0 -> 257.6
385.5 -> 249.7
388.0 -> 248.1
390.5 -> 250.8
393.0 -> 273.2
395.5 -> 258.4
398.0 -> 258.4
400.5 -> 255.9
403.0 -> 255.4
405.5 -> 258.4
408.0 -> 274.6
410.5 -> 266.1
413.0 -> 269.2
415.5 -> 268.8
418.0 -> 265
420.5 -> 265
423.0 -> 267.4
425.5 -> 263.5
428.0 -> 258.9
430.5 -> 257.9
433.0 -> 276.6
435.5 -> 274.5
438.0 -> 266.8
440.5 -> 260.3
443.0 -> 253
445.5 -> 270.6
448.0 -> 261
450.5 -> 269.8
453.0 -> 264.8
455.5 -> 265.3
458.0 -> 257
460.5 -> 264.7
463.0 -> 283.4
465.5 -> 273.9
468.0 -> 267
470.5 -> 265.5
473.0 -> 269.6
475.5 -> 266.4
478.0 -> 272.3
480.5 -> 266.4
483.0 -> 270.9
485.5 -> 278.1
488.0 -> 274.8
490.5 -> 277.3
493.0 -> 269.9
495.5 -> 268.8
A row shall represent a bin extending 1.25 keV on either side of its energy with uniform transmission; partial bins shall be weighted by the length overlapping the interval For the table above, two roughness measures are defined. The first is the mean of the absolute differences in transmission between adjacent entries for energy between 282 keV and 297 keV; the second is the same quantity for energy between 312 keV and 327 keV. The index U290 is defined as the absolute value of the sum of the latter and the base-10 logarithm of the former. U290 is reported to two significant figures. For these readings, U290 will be 7.1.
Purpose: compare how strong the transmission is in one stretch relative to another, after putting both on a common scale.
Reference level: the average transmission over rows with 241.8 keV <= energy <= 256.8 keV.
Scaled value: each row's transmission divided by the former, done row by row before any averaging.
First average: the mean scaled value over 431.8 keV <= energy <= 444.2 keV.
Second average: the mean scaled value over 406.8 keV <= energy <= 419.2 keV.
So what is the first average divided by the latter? 0.99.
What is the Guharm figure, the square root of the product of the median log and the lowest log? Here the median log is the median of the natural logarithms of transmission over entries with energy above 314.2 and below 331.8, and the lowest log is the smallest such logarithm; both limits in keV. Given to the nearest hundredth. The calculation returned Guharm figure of 5.58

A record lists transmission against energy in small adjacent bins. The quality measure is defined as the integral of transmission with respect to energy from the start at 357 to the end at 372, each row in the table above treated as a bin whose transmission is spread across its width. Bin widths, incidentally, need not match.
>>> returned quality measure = 3740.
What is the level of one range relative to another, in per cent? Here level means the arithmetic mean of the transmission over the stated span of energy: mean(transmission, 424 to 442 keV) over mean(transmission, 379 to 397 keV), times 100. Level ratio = 104.2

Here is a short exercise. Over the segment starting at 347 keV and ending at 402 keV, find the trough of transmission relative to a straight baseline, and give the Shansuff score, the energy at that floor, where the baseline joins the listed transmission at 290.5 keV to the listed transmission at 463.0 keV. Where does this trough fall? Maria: 380.5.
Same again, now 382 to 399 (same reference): 388.0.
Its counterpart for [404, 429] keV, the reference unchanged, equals 428.0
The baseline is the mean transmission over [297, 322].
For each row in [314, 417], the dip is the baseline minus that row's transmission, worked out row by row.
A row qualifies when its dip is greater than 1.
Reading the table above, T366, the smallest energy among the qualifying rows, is 338.0 keV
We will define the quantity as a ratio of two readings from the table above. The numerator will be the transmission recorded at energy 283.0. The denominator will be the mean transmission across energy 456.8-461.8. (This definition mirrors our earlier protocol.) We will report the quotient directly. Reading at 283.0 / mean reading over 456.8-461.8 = 0.58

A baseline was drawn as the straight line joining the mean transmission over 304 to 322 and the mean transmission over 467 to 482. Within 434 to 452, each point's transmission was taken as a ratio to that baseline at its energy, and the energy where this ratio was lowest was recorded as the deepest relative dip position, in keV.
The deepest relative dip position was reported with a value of 443.0 keV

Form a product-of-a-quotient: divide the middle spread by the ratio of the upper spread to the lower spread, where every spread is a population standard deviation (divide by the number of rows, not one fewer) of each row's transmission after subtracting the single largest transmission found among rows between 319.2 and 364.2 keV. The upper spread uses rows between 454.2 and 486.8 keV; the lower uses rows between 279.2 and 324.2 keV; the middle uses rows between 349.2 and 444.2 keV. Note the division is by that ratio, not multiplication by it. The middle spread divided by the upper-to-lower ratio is 49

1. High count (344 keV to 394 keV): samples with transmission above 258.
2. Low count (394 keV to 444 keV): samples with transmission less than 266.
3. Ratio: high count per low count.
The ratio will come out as 0.2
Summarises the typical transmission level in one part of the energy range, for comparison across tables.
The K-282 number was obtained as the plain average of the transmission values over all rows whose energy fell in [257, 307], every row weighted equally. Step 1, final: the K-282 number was 241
